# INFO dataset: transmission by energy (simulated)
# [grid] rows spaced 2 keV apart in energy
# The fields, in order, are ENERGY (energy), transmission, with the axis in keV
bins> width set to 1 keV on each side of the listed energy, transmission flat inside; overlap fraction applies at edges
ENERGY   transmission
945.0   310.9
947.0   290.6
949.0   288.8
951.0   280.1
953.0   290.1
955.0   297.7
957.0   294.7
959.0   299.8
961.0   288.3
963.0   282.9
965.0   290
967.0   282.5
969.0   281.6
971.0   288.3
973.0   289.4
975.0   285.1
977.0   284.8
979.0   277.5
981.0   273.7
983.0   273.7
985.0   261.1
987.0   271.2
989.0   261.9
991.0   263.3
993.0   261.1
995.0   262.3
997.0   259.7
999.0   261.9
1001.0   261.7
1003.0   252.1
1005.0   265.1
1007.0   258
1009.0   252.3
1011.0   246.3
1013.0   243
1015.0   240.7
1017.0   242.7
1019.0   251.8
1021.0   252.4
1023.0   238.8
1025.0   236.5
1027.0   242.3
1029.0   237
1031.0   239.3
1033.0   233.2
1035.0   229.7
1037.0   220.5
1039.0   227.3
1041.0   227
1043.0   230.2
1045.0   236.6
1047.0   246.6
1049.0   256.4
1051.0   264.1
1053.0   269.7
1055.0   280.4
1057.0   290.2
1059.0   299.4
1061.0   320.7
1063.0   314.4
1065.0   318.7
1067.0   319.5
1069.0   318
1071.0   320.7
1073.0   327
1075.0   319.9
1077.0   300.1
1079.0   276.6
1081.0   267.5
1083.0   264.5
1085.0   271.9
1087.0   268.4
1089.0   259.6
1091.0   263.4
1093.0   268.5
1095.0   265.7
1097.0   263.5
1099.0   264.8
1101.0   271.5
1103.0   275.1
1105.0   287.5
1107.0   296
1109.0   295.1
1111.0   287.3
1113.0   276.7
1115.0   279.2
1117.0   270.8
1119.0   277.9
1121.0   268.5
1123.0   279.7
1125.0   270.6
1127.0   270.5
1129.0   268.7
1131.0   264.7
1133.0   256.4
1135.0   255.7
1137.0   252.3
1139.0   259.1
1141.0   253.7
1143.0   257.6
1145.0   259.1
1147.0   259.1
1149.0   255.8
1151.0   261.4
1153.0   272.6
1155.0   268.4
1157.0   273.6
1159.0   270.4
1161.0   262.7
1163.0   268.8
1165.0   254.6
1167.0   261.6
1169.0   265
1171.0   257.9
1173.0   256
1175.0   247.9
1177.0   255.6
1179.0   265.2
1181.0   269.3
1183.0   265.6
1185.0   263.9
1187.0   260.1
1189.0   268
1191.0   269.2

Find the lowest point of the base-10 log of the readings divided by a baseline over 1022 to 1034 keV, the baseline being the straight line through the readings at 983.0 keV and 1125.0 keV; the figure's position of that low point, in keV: 1033.0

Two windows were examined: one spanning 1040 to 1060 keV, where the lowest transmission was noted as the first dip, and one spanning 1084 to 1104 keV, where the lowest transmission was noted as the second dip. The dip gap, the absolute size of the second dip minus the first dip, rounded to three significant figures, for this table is 32.6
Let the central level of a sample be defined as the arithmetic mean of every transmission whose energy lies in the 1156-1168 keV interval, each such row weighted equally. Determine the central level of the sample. 265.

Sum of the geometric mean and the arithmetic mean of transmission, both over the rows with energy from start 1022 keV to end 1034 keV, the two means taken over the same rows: 476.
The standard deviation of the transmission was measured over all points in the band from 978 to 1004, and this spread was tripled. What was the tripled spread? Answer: 21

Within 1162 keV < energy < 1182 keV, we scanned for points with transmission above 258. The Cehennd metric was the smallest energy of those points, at 1163.0 keV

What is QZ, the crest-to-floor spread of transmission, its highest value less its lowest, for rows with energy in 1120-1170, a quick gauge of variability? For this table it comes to 27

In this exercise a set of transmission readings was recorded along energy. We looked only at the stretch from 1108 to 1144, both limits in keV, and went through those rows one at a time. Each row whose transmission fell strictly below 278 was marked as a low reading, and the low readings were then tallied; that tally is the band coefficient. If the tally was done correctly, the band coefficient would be 14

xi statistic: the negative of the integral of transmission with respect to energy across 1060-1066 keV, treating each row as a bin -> -1908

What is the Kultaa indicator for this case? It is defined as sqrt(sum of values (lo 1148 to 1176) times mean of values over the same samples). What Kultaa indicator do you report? 983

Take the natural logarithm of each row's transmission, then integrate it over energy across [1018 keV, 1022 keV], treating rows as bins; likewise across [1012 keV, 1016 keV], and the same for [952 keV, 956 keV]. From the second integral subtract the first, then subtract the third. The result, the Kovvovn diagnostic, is -22.9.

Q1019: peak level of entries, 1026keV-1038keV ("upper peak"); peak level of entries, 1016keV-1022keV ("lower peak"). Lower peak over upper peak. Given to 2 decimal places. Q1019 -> 1.04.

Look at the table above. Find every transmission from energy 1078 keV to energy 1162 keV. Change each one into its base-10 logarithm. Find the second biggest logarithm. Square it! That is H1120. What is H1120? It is 6.10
